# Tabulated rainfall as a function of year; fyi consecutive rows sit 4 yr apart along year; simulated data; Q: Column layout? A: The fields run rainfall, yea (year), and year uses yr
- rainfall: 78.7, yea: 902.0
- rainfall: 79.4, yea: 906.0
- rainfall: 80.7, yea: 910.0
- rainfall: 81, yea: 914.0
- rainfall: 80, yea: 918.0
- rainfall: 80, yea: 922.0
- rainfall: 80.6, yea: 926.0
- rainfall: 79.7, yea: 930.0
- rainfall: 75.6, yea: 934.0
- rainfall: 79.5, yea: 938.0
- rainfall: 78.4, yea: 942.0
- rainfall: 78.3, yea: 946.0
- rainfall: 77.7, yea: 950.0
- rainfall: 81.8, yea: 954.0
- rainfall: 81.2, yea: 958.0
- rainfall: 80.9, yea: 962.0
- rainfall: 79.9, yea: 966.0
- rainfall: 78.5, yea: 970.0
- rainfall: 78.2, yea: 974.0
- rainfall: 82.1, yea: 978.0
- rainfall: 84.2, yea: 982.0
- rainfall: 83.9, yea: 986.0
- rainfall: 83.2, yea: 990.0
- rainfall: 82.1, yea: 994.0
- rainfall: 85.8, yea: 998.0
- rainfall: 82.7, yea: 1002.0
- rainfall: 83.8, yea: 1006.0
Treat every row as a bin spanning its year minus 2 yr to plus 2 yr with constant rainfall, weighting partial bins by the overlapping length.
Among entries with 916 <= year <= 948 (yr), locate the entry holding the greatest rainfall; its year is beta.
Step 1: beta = 926.0 yr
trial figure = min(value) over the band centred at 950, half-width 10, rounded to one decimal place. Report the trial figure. 77.7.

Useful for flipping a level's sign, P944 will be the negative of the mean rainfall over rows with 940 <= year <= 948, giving -78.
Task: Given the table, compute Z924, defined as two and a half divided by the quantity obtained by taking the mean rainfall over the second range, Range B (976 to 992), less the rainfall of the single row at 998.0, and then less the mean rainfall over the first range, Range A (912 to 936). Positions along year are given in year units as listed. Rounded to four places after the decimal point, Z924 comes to -0.0305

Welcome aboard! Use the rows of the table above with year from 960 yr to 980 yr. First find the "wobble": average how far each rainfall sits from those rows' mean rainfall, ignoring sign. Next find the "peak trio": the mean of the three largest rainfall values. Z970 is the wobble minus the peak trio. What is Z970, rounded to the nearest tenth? -79.7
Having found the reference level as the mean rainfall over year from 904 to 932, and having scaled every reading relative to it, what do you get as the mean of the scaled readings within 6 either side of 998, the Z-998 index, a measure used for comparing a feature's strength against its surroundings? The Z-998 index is 1.04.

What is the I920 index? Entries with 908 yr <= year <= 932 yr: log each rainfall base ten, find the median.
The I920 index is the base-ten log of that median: 0.280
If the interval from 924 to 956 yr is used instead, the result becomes 0.278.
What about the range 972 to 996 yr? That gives 0.283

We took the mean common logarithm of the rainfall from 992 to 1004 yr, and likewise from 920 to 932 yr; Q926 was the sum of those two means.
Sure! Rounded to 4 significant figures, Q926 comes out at 3.825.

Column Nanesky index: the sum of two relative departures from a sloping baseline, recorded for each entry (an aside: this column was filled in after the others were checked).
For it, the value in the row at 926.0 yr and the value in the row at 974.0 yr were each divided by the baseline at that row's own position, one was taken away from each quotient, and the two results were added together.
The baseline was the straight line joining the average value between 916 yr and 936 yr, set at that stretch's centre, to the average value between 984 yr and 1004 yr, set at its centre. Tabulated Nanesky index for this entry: -0.031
